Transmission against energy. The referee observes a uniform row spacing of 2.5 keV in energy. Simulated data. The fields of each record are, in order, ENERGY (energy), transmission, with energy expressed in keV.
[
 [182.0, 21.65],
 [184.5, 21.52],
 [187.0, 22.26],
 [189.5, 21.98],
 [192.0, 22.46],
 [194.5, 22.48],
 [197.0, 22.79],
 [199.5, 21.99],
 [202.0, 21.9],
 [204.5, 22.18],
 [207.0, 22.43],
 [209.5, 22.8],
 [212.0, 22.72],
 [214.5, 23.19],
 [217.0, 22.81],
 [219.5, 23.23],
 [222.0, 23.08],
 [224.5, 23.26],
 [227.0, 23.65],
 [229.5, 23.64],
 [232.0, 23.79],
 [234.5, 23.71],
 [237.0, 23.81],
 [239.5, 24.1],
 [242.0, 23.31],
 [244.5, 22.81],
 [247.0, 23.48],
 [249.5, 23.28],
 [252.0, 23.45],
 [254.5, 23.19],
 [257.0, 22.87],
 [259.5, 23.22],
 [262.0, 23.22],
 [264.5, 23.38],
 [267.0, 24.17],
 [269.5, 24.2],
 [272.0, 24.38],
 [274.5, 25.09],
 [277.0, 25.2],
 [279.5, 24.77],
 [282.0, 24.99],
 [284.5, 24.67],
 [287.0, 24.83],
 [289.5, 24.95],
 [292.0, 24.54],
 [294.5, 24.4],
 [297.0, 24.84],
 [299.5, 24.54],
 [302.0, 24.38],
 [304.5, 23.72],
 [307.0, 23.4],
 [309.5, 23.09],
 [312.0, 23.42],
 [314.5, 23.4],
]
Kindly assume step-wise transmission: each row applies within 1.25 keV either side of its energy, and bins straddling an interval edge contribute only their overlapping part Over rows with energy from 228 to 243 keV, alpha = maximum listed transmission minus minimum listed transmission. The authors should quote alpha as 0.79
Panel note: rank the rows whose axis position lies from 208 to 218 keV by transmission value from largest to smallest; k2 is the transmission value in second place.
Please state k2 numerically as 22.81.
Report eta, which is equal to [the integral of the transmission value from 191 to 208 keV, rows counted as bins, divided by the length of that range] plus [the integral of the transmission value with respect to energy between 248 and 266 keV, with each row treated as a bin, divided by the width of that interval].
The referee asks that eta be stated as 45.6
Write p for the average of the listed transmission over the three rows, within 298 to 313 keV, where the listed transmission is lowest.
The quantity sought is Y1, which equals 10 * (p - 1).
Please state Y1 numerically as 223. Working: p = 23.3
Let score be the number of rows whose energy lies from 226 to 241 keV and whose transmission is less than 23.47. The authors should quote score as 0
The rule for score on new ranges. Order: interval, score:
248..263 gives 6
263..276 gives 1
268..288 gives 0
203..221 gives 7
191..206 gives 6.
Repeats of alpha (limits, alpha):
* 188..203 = 0.89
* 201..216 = 1.29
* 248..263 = 0.58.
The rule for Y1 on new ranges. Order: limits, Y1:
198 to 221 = 210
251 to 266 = 221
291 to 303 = 234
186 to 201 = 211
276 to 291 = 238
